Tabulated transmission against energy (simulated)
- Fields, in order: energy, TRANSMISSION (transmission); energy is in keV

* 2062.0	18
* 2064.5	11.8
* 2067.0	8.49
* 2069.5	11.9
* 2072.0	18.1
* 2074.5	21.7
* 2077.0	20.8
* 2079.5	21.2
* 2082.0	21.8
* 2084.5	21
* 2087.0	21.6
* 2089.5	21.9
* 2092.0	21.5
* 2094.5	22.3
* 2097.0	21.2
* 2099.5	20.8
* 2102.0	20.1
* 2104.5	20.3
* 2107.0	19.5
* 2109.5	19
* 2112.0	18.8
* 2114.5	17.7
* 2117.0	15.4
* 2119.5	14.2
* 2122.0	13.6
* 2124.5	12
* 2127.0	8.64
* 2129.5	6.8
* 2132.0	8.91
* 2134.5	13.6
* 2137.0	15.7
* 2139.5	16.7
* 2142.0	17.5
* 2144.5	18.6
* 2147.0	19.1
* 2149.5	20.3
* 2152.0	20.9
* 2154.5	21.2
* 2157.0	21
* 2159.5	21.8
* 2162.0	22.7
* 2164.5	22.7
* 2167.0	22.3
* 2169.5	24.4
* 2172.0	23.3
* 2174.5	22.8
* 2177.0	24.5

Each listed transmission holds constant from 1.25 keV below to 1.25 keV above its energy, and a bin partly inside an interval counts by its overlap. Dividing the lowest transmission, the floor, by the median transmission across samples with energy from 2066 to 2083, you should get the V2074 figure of 0.4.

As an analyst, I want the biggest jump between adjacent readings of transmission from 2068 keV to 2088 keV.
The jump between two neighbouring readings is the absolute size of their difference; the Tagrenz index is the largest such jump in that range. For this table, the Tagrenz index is 6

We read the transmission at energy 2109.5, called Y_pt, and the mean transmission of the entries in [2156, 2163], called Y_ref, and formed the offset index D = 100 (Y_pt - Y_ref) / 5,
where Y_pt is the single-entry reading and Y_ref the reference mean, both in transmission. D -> -57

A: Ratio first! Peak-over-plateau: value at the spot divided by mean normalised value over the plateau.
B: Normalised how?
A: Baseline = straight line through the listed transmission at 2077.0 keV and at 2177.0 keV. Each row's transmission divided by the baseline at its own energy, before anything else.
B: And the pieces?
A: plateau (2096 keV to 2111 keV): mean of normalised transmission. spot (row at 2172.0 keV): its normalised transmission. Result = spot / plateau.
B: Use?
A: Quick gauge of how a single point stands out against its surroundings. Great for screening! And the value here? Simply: 1.0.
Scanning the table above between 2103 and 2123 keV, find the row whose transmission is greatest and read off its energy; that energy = 2104.5 keV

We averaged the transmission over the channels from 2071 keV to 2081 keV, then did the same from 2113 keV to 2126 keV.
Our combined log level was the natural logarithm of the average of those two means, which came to 2.86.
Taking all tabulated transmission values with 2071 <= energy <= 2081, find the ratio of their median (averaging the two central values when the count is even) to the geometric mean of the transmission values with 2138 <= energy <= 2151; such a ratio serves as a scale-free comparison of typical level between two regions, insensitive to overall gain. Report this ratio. 1.14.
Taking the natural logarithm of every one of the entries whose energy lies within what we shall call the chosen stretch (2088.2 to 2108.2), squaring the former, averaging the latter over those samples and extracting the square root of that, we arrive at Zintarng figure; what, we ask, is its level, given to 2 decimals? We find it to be 3.04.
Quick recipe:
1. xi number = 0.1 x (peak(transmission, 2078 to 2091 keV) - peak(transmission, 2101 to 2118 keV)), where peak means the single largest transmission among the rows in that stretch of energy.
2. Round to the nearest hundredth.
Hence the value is 0.16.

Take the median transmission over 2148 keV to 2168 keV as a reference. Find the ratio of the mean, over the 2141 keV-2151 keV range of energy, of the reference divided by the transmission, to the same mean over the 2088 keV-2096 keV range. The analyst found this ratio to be 1.16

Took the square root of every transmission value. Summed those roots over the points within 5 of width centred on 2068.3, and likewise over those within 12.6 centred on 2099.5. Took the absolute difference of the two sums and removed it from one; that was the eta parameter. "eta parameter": -16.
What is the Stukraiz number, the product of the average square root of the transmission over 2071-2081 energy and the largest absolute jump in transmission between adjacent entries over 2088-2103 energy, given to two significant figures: 5.0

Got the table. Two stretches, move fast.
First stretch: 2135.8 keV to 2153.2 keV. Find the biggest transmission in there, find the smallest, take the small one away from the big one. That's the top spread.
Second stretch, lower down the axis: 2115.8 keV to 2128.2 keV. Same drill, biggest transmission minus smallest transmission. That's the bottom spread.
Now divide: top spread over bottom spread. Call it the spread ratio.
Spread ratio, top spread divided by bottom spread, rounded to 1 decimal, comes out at 0.8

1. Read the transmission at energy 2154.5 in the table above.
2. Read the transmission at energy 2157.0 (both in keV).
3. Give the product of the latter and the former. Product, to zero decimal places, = 445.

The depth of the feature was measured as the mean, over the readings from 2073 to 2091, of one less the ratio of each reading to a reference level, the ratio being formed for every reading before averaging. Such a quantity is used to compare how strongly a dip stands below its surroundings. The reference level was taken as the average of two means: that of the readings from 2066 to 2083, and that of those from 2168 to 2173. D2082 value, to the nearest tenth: 0.0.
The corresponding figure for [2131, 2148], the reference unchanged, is 0.2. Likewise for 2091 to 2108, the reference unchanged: 0.0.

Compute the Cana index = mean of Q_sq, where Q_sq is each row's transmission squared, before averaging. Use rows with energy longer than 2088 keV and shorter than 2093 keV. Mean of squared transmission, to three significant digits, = 471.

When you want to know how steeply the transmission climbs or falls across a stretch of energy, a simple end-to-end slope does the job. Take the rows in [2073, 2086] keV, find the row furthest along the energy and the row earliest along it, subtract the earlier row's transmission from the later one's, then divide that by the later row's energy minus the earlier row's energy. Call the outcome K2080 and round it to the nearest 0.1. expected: -0.1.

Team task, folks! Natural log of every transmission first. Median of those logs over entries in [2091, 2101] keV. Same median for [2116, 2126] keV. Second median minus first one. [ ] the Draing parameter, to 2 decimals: -0.43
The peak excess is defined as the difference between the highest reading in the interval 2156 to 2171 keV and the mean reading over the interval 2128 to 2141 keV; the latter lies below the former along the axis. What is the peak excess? 12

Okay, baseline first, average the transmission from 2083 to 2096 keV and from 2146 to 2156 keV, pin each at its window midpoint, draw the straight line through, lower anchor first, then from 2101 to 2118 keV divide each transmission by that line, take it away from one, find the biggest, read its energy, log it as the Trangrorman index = 2117.0 keV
